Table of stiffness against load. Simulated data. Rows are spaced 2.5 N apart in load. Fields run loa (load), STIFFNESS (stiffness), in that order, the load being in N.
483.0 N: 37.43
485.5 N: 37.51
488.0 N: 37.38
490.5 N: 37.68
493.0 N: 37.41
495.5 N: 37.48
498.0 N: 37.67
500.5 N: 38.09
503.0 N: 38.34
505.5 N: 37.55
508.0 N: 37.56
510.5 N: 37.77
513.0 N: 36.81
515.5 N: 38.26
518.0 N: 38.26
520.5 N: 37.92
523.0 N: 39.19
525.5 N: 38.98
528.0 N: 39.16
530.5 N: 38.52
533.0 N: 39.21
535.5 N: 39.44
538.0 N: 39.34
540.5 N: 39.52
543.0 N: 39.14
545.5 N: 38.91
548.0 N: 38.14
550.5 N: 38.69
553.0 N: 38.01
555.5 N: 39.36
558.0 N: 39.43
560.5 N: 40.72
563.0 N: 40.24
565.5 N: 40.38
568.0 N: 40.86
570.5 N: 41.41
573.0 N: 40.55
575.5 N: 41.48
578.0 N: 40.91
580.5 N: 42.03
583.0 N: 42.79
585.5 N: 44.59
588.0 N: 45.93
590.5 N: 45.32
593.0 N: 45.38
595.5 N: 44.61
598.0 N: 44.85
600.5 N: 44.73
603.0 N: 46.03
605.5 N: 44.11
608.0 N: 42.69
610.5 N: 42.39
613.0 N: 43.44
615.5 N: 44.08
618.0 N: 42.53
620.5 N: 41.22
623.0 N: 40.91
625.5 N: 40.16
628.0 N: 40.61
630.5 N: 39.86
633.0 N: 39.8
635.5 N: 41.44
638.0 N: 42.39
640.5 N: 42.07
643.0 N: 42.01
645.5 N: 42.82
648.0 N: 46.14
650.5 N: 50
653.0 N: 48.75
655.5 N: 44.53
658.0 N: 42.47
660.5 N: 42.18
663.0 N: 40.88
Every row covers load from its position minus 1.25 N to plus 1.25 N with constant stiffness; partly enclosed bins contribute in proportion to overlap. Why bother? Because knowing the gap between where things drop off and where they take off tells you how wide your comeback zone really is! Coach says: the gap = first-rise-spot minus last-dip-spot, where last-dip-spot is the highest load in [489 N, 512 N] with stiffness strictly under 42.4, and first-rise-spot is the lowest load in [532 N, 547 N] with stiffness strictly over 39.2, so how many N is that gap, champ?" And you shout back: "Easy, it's 22.5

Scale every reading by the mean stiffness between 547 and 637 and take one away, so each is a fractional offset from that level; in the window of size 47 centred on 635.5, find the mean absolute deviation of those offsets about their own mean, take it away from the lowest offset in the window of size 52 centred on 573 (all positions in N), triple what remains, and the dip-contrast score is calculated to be -0.43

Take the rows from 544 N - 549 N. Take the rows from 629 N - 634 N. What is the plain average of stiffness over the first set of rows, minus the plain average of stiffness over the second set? -1.3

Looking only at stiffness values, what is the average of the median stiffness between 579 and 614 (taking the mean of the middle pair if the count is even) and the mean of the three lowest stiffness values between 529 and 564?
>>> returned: 41.4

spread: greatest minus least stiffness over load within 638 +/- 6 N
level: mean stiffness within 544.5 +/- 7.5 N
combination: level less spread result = 36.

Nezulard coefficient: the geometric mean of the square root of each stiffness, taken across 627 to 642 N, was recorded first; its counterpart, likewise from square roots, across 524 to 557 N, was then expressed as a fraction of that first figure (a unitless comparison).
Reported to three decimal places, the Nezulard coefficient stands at 0.975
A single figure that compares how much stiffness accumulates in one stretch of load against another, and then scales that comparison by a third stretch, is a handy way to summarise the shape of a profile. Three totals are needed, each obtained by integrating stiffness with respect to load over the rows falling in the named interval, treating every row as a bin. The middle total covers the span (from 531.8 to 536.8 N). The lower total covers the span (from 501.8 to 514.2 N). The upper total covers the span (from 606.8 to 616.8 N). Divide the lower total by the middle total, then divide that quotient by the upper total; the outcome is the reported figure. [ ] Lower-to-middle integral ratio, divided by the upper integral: 0.0055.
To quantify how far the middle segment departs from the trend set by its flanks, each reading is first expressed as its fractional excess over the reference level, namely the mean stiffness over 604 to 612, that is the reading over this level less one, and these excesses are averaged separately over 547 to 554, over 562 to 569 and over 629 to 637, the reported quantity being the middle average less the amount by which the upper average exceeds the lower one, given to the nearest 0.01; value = -0.11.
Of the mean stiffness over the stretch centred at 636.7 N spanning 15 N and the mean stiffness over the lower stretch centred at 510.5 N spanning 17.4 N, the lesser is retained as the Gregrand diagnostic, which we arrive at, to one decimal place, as 37.8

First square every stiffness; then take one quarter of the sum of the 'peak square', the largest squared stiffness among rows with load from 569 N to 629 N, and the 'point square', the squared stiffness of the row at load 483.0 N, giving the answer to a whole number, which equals 880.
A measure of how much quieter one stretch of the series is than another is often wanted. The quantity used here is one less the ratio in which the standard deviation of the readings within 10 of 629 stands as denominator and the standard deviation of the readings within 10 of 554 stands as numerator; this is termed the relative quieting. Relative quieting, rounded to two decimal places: -0.08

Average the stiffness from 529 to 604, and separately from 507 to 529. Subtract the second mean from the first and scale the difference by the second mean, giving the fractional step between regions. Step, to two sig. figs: 0.082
